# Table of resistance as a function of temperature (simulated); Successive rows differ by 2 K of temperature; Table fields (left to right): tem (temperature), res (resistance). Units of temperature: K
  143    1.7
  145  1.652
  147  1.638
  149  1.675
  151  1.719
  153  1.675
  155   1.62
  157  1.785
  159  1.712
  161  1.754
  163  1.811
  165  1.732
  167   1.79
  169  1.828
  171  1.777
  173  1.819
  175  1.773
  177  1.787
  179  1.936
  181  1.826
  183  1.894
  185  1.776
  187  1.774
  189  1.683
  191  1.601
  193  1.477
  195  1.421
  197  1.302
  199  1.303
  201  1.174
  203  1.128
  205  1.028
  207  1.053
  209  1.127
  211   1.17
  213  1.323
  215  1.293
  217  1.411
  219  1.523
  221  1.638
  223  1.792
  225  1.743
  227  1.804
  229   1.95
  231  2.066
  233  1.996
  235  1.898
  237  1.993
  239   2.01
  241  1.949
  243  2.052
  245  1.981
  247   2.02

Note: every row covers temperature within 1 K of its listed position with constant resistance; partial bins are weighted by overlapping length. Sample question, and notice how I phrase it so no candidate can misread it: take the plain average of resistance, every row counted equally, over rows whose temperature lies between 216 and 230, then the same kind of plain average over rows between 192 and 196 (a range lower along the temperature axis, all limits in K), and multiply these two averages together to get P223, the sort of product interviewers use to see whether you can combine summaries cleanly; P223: 2.5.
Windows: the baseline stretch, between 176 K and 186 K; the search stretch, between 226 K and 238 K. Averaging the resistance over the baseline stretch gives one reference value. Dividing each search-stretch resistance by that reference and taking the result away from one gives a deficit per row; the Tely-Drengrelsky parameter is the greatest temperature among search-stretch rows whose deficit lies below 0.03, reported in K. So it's 237 K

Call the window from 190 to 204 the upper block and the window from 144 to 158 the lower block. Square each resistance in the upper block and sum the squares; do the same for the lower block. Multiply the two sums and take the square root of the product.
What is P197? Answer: 15.9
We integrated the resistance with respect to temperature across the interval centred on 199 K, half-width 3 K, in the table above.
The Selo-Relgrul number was 7.6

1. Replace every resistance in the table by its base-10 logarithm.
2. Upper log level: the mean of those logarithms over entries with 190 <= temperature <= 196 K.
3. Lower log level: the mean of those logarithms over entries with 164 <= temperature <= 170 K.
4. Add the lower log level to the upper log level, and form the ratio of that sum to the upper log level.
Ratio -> 2.43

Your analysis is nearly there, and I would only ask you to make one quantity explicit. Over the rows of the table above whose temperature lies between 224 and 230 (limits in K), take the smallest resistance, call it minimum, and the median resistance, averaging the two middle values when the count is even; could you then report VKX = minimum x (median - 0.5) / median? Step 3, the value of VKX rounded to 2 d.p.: 1.26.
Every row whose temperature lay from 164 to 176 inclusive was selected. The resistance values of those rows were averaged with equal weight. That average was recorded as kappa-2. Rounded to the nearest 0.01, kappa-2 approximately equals 1.79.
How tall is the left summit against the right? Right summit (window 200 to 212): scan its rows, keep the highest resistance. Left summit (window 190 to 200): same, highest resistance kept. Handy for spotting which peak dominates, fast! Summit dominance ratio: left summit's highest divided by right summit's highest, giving 1.4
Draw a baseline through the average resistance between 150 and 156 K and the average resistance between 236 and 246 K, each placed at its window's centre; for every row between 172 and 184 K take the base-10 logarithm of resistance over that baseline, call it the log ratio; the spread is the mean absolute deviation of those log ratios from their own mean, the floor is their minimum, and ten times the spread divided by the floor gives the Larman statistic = 20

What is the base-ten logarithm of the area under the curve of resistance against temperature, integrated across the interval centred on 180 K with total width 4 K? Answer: 0.88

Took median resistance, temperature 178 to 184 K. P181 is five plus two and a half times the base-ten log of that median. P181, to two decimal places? 5.69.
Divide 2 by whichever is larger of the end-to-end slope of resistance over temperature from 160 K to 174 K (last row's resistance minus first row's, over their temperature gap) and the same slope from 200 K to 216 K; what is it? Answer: 235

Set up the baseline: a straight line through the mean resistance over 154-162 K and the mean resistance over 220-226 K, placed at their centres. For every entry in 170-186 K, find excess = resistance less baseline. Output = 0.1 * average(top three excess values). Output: 0.017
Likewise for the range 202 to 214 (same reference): -0.052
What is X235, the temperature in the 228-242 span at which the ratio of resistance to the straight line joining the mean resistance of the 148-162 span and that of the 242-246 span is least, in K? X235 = 235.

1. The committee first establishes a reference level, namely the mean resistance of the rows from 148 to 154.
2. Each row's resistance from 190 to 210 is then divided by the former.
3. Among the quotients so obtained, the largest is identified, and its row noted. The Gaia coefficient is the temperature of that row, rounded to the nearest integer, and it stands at 191 K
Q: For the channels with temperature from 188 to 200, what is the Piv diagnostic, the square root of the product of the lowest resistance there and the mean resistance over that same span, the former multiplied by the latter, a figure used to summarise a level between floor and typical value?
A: 1.4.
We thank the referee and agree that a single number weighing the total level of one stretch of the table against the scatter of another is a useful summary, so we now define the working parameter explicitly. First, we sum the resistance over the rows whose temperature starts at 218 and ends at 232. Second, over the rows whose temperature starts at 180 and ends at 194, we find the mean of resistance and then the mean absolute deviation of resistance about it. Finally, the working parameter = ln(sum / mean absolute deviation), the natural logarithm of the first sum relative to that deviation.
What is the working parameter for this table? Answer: 4.7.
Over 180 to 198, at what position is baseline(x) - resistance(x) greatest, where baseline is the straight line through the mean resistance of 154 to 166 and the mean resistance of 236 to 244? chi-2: 197 K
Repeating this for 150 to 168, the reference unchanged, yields 155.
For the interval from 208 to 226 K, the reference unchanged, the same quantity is 209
